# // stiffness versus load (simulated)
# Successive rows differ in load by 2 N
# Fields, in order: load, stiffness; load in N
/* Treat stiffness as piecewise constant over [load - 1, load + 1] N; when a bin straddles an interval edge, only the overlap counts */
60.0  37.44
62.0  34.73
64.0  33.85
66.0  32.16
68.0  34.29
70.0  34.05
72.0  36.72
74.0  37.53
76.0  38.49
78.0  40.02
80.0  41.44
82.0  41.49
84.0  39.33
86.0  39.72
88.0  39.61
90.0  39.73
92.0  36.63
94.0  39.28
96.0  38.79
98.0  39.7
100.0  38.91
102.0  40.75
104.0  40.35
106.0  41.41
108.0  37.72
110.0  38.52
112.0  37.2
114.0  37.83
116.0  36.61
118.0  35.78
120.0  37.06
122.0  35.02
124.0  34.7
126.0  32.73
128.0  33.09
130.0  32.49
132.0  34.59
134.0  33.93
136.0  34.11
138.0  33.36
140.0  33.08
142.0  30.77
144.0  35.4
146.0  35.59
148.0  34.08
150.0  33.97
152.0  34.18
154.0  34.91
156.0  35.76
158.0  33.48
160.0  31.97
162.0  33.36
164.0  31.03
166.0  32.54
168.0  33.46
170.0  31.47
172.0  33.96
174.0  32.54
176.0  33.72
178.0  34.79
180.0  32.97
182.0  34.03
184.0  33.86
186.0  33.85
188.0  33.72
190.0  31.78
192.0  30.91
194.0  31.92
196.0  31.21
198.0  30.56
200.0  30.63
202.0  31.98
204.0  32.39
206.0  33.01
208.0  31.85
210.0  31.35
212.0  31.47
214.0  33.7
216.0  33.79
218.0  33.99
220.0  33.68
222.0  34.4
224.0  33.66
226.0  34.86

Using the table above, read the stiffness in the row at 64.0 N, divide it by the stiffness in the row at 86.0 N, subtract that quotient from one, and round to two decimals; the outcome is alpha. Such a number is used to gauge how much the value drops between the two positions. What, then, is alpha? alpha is 0.15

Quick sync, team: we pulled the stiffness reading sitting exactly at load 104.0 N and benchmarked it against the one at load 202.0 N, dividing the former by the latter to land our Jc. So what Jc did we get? 1.26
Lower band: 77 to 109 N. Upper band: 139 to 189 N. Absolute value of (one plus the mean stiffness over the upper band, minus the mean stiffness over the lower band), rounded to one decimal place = 5.1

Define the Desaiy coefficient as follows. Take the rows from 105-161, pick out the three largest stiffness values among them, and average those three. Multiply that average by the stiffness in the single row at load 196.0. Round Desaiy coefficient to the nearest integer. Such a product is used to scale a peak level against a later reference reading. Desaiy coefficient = 1225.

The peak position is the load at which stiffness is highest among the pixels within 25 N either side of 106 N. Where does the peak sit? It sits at 82.0 N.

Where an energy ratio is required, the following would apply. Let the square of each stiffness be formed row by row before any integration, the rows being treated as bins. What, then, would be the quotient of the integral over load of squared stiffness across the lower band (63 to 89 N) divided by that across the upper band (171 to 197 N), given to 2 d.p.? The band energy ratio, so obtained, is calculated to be 1.30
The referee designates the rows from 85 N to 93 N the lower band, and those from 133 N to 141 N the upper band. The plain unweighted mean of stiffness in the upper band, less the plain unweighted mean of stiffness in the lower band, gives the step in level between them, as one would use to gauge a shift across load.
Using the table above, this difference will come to -5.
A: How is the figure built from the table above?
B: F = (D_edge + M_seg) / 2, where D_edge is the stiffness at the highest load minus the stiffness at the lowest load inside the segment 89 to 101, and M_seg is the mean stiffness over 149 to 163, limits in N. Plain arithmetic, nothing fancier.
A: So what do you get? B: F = 16.6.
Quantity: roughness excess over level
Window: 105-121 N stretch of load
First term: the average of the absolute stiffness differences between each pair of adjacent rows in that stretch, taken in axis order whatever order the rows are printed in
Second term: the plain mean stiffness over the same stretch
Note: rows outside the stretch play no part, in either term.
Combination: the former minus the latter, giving -36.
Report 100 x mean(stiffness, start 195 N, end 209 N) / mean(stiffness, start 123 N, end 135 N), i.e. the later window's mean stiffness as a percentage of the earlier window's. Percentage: 94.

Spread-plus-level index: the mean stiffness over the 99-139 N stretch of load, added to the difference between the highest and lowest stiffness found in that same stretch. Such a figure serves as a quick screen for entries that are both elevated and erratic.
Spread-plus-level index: 45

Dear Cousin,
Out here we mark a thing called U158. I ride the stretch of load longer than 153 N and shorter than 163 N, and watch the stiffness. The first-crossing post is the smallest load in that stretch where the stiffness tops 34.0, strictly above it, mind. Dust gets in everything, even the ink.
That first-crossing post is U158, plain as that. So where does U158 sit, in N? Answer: 154.0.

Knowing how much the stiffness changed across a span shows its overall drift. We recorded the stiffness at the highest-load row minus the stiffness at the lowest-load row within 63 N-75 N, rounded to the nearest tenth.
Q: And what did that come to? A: 3.7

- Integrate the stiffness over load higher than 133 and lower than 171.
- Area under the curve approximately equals 1273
